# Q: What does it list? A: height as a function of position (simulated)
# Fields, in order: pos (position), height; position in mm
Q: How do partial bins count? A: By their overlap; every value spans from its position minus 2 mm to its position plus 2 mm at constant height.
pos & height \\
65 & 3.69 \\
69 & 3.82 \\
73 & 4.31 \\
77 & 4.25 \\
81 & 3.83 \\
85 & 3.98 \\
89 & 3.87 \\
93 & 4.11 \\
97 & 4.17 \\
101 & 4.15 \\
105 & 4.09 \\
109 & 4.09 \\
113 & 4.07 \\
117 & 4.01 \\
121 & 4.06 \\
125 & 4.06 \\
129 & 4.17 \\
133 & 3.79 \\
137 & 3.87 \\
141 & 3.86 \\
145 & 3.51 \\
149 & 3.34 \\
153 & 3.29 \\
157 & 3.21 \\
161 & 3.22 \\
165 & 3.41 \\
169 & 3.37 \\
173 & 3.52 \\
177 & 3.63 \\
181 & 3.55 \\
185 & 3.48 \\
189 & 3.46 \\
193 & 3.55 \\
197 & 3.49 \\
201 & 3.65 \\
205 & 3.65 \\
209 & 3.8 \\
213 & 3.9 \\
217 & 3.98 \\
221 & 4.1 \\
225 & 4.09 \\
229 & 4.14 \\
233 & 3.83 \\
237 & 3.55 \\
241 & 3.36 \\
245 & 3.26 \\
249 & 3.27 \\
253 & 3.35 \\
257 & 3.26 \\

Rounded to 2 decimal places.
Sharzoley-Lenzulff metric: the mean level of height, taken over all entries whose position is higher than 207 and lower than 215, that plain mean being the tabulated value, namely 3.85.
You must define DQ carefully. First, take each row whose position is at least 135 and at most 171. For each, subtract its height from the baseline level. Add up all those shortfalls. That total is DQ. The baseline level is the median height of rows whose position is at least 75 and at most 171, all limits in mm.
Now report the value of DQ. 4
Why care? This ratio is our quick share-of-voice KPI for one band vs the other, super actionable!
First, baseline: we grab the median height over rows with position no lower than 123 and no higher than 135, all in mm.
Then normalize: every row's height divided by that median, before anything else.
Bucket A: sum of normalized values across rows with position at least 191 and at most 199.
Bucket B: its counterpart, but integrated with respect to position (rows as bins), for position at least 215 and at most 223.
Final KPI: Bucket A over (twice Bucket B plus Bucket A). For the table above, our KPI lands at 0.098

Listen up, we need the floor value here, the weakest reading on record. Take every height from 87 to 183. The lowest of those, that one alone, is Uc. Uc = 3.21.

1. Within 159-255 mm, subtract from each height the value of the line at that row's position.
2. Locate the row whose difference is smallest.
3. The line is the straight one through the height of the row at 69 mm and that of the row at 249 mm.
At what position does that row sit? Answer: 161 mm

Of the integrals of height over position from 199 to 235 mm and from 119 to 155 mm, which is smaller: 136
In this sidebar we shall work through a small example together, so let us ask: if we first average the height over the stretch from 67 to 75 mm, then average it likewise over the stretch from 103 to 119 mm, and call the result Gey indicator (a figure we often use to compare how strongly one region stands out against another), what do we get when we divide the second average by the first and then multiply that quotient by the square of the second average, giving 16.5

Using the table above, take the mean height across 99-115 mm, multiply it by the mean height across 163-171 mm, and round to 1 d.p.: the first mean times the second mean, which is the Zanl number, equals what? 13.9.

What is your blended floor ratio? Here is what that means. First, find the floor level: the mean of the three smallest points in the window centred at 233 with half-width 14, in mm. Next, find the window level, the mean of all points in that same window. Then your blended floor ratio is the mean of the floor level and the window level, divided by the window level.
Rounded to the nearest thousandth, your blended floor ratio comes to 0.951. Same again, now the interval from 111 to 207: 0.946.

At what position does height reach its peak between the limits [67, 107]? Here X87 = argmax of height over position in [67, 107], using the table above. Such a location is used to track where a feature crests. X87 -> 73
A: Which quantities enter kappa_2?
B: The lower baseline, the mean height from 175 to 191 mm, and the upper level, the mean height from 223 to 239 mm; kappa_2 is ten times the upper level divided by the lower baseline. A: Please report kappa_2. 11.1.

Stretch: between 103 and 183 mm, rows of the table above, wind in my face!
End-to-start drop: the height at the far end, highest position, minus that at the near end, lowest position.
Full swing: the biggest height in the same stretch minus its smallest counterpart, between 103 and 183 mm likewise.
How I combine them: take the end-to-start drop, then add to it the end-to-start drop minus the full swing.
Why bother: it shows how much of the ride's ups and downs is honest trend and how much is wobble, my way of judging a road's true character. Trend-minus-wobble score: -2.04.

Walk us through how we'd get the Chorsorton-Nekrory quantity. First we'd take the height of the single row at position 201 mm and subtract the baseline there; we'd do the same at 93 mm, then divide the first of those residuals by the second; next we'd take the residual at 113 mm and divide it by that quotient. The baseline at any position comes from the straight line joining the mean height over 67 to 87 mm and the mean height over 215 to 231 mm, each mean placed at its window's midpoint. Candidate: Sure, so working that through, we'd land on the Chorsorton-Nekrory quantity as 0.00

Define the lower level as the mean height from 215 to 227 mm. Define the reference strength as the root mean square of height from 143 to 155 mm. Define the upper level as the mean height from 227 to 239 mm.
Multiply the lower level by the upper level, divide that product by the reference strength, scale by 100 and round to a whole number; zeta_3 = 461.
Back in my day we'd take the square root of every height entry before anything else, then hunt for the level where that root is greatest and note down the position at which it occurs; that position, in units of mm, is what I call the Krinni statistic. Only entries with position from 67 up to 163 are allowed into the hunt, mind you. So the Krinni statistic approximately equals 73 mm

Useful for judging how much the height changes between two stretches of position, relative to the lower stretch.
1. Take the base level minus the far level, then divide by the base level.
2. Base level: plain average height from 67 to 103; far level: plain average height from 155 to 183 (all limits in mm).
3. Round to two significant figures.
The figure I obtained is 0.16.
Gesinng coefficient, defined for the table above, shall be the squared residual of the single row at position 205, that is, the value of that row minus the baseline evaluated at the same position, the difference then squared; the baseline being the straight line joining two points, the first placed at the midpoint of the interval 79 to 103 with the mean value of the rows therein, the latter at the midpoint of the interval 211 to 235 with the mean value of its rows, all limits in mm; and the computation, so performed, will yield 0.13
